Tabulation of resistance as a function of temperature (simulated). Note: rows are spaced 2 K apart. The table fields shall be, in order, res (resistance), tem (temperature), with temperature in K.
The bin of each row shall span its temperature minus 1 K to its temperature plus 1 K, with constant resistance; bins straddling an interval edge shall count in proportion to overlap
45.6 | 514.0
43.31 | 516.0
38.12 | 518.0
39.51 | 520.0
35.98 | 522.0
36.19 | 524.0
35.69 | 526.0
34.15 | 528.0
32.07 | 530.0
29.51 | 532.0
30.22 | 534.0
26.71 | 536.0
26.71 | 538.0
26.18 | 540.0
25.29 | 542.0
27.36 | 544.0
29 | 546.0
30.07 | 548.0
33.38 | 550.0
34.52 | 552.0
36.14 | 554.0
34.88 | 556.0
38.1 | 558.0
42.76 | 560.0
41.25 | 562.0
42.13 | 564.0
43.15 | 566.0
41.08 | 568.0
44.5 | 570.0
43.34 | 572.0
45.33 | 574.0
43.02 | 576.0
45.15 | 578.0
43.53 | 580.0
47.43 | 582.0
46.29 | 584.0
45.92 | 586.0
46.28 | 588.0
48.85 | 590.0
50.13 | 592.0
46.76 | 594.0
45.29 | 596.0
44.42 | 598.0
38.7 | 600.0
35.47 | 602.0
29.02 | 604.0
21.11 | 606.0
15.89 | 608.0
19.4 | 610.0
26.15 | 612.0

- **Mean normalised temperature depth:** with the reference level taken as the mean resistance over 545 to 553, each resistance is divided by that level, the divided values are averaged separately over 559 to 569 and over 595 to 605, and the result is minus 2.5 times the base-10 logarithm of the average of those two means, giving -0.26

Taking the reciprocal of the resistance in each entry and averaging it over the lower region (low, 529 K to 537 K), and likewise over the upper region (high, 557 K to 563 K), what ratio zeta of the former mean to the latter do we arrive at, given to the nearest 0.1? 1.4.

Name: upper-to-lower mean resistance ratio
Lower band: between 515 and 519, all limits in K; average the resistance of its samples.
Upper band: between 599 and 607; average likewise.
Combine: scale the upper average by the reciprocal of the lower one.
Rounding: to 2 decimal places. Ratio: 0.76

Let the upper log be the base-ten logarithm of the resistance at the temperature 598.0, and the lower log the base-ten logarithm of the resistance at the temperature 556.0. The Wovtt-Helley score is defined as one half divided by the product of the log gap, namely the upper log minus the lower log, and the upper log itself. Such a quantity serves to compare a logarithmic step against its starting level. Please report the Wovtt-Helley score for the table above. 2.9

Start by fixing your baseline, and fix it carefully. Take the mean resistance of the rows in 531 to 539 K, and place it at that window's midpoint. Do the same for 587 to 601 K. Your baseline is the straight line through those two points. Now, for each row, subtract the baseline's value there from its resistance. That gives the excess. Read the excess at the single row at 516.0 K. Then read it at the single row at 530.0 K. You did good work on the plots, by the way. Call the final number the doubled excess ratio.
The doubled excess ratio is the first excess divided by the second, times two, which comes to 8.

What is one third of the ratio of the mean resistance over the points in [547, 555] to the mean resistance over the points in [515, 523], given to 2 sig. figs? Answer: 0.28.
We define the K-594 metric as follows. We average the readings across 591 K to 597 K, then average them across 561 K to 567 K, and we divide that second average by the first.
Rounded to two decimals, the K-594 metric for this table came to 0.89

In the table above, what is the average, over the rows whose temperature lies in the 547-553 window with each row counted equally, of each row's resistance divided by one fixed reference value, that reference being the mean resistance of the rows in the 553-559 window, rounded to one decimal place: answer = 0.9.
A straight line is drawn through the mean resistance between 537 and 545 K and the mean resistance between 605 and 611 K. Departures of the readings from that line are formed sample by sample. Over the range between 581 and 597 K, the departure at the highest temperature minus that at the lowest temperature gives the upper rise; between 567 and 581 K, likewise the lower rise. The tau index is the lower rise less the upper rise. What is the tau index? 4.4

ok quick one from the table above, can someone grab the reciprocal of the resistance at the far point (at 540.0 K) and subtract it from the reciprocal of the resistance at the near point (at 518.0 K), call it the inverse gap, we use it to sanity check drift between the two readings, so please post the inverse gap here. -0.012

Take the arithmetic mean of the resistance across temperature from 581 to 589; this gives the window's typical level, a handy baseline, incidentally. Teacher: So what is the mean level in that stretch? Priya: 46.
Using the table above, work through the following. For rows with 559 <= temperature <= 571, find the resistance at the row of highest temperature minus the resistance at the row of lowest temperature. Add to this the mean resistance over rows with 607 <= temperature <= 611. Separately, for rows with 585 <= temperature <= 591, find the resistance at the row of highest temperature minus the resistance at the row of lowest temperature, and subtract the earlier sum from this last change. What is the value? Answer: -16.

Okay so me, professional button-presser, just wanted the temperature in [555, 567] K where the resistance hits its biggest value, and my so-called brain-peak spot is 566.0 K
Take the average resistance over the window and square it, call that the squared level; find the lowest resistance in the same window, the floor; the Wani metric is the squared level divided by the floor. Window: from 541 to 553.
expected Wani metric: 35.4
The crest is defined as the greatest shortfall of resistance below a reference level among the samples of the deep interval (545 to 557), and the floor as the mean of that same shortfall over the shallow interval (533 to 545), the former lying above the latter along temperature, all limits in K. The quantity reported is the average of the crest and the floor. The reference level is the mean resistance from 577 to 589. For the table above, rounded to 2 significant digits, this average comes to 18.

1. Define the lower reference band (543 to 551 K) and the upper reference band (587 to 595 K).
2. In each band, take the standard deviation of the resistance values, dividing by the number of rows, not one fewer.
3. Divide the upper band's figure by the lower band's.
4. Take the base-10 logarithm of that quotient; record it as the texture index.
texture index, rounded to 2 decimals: -0.15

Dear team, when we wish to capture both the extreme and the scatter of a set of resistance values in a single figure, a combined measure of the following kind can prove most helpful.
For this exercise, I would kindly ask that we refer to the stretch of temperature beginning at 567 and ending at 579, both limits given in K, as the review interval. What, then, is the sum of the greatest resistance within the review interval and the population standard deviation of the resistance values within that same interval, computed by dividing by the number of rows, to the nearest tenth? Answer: 46.8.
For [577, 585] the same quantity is 48.9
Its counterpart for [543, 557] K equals 39.2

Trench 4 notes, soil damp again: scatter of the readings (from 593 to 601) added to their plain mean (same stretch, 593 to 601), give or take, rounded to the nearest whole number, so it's 47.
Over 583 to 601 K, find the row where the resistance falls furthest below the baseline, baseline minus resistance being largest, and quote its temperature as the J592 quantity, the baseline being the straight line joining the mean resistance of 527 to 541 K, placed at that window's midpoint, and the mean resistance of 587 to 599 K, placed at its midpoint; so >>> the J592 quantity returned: 600.0 K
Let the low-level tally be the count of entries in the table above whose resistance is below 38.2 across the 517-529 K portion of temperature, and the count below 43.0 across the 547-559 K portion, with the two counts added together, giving 11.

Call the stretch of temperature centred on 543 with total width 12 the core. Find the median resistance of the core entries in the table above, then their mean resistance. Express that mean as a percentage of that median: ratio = 101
